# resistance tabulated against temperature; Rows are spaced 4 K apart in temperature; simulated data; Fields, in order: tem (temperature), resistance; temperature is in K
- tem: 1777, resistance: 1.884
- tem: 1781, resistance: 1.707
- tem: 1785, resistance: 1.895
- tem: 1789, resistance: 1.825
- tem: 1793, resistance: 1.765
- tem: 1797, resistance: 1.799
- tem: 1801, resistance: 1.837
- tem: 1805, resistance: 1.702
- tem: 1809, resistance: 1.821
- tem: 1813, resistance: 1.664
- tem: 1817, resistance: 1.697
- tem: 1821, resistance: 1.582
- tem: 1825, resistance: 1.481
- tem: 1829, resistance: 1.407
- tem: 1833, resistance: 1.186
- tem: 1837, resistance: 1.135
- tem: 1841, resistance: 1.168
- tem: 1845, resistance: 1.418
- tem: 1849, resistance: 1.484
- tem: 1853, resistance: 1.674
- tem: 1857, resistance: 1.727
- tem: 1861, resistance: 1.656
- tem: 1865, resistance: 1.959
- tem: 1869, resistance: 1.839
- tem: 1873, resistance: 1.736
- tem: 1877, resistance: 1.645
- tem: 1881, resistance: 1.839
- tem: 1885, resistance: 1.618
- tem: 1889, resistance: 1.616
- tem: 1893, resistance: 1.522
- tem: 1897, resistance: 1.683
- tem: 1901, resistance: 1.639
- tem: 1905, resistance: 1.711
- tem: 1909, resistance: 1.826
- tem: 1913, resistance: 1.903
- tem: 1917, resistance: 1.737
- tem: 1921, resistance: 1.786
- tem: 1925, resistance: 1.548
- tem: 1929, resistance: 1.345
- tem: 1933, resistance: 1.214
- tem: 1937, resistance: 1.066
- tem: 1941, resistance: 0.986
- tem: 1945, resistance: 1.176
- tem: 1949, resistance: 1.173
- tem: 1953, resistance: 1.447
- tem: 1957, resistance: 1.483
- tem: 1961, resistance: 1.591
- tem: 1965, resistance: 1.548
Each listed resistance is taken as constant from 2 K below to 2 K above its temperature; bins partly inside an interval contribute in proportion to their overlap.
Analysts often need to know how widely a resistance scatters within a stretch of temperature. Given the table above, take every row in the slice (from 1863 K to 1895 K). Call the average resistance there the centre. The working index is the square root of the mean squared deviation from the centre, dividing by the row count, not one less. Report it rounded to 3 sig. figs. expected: 0.138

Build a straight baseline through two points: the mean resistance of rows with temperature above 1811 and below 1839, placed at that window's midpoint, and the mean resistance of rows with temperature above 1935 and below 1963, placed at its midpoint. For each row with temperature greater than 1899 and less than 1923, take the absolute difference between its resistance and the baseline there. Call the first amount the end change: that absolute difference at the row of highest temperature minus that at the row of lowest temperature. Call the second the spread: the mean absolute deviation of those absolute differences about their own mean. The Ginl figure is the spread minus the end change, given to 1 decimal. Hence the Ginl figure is -0.1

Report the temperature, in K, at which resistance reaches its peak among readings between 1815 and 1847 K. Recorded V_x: 1817 K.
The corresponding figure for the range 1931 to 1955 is 1953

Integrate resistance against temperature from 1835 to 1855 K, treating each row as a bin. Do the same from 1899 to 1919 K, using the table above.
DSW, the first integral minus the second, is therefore -7.7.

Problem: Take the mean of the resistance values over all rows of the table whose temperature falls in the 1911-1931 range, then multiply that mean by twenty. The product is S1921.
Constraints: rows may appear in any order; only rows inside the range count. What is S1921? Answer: 33.3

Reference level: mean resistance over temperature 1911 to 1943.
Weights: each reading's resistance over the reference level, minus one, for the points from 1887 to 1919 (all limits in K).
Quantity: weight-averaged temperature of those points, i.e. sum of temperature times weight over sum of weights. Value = 1906.2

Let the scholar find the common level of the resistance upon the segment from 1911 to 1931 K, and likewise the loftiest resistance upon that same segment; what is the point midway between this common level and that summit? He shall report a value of 1.78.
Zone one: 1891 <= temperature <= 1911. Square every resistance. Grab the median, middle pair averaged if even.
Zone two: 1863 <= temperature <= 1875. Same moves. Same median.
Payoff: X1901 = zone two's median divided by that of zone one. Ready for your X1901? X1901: 1.19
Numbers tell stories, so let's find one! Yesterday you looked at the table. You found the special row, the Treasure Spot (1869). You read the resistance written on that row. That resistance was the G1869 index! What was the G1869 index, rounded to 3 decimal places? 1.839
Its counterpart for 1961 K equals 1.591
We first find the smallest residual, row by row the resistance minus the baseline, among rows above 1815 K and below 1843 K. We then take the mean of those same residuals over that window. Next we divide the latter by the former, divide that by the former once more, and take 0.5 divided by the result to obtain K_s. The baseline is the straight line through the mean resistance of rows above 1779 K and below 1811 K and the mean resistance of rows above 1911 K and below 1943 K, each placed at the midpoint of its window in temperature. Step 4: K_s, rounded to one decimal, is -0.5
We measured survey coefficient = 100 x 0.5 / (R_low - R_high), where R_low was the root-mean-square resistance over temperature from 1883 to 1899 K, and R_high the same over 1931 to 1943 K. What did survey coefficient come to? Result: 97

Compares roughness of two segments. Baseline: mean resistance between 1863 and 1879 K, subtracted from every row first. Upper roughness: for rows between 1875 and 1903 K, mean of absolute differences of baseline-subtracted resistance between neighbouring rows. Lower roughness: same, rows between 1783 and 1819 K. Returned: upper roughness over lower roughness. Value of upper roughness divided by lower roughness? 1.48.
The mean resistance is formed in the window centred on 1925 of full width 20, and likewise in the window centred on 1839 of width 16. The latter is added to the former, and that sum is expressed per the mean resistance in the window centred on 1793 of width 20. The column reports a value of 1.51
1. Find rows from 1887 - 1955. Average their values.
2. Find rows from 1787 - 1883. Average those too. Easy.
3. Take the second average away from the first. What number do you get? -0.13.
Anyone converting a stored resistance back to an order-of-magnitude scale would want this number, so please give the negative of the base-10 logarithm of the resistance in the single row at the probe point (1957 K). -0.17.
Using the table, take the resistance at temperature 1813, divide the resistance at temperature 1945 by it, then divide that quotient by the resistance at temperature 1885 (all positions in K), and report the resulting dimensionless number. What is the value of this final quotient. 0.44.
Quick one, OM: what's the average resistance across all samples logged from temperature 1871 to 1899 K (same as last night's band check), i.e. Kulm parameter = 1.67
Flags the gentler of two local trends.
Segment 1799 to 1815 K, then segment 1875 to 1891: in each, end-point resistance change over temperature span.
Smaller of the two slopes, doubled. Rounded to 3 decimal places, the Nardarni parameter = -0.029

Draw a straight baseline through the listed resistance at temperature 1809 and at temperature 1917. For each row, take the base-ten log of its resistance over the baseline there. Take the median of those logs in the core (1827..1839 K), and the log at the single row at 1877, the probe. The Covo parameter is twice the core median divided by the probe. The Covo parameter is 12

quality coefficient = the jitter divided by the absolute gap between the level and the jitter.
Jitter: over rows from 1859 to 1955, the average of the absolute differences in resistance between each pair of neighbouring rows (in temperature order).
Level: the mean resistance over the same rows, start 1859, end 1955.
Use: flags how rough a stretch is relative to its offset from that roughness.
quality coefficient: 0.093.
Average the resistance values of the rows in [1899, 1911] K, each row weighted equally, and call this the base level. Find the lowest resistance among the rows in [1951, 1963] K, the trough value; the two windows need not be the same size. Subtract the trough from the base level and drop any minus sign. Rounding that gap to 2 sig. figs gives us 0.28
